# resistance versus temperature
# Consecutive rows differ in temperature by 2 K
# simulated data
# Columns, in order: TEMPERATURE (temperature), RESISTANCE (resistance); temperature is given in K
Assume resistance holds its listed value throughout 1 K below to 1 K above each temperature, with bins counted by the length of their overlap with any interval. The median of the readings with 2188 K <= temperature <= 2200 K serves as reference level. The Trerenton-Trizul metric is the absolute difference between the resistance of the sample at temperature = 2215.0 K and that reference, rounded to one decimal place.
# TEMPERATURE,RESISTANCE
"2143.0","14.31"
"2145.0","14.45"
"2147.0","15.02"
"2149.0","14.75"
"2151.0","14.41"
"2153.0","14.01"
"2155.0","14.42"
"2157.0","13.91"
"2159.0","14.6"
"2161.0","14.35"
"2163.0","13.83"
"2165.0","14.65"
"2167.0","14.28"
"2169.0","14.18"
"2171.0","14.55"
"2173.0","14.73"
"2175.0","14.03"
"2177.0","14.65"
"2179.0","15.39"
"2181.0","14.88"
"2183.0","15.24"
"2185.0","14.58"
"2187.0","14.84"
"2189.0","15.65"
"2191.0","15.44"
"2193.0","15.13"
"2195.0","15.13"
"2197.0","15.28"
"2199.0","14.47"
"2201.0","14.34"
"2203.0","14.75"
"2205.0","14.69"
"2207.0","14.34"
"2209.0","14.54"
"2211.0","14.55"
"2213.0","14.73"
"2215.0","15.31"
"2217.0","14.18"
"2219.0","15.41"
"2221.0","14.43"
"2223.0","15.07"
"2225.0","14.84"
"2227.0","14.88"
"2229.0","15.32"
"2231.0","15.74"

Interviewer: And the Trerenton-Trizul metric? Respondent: 0.1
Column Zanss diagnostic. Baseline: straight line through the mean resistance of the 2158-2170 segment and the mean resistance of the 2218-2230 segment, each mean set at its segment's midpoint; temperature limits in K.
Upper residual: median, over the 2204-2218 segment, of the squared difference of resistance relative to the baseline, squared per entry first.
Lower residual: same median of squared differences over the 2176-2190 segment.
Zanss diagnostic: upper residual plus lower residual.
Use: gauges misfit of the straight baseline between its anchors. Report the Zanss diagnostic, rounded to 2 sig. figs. 0.23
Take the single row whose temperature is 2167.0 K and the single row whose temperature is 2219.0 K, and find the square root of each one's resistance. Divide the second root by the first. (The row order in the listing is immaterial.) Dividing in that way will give 1.04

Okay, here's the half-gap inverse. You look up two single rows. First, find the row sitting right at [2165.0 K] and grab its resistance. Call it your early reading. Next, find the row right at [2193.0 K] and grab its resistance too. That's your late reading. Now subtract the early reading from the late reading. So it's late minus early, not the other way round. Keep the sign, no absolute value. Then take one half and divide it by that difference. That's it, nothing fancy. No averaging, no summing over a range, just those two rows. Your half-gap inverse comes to 1.0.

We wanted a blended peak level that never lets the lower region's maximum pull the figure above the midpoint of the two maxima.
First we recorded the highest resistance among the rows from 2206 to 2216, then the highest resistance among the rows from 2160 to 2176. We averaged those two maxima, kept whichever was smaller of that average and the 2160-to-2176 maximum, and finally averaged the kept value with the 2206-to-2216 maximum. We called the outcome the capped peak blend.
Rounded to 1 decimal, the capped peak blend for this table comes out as 15.0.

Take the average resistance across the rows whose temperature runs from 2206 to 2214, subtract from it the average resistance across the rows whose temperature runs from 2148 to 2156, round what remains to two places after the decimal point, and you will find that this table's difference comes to 0.14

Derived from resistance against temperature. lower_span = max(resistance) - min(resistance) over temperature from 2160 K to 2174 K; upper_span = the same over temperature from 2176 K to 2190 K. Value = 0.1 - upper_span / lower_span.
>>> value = -1.1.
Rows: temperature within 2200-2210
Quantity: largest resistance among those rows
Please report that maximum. 14.75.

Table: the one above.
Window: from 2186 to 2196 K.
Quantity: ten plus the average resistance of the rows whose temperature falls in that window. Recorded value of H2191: 25.2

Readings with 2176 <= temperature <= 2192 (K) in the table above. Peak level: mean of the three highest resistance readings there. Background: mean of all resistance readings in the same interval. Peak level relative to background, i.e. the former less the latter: 0.410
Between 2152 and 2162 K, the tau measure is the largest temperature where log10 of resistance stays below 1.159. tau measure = 2161.0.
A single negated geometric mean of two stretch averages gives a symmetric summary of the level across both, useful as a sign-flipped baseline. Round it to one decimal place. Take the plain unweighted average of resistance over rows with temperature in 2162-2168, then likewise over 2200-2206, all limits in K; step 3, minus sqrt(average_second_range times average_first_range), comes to -14.4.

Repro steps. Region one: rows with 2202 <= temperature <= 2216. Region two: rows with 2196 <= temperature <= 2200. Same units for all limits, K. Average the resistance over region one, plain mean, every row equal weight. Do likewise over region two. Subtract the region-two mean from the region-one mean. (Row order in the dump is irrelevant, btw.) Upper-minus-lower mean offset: -0.2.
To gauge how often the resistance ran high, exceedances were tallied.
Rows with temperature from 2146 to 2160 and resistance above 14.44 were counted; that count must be 3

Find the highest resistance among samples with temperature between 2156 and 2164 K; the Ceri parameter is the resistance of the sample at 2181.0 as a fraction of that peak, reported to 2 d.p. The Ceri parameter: 1.02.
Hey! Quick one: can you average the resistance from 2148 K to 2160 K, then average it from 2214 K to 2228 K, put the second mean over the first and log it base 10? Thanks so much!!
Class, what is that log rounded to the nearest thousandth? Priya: 0.016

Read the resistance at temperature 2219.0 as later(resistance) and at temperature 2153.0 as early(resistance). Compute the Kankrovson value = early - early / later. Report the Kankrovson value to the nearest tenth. 13.1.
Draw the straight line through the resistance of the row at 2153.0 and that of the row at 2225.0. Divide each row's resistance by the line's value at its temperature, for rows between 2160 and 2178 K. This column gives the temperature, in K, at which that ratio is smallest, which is 2163.0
